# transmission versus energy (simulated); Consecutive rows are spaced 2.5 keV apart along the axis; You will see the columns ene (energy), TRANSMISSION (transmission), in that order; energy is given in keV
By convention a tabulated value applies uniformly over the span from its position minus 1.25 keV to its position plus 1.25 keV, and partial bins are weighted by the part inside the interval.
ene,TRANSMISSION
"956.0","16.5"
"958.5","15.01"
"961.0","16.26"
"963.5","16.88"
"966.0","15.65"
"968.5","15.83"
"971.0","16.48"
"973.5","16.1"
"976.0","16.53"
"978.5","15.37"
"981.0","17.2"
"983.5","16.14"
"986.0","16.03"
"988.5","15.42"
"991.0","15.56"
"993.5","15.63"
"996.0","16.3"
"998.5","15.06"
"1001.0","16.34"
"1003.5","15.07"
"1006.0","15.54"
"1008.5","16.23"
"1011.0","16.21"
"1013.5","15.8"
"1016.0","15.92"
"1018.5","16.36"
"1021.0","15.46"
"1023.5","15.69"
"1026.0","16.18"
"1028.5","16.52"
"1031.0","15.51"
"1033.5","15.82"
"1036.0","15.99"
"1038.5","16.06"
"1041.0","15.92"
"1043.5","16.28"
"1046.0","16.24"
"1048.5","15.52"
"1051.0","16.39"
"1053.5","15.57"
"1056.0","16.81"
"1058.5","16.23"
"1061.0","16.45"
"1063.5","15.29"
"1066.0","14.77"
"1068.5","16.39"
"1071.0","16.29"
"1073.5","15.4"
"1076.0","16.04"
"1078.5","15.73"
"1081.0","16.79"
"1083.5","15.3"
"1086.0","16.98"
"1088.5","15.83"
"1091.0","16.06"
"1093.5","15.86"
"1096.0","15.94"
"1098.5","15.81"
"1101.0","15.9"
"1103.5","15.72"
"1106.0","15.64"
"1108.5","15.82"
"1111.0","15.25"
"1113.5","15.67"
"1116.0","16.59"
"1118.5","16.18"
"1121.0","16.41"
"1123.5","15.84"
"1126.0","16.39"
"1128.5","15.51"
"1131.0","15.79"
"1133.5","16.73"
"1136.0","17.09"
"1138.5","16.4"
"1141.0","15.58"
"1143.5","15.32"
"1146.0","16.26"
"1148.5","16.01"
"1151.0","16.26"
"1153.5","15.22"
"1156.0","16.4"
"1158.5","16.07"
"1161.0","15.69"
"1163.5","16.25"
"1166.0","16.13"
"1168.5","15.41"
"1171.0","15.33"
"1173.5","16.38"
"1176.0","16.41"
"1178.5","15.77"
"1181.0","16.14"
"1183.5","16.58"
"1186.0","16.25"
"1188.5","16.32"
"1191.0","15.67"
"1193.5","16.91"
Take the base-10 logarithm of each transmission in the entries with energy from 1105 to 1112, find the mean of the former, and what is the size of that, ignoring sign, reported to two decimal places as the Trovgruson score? 1.19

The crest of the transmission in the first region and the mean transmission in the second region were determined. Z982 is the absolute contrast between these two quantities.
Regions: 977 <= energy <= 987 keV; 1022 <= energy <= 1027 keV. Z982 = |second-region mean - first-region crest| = 1.3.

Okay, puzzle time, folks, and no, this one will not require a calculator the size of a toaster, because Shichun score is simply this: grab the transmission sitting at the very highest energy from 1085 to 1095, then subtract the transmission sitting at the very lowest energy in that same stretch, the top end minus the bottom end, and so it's -1.1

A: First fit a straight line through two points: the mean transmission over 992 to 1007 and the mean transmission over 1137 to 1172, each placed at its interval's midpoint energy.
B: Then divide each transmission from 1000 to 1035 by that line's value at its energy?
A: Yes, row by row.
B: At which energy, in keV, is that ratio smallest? 1003.5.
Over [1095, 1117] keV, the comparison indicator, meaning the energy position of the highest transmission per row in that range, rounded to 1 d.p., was 1116.0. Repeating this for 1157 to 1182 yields 1176.0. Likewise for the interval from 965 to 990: 981.0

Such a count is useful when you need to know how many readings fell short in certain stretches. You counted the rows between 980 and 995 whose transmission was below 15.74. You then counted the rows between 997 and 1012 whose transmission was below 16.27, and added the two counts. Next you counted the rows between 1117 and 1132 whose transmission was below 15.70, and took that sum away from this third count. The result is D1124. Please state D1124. -7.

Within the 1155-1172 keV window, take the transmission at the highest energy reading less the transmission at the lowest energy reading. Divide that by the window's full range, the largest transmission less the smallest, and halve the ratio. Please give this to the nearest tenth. -0.5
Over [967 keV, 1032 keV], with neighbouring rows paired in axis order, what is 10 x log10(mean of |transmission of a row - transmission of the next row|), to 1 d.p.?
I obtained -1.9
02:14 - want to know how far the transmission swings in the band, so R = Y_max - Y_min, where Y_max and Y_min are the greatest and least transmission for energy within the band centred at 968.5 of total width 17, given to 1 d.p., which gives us 1.2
